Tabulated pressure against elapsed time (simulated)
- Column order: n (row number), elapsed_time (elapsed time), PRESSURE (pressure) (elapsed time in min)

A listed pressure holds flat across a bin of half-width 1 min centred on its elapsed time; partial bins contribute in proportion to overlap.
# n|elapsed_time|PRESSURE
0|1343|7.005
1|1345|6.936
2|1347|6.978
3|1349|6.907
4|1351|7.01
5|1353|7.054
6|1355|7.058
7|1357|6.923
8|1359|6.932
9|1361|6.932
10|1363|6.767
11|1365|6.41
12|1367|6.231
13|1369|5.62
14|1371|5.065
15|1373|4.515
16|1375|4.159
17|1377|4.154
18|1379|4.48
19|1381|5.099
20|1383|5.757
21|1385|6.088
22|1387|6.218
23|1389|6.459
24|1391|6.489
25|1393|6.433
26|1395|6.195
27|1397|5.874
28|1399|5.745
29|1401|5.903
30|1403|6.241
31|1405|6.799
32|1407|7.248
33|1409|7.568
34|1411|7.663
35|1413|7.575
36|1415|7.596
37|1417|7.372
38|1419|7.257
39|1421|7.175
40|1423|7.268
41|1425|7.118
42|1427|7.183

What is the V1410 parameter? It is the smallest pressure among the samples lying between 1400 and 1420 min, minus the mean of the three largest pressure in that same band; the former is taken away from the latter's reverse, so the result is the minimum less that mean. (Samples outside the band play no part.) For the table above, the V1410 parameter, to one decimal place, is -1.7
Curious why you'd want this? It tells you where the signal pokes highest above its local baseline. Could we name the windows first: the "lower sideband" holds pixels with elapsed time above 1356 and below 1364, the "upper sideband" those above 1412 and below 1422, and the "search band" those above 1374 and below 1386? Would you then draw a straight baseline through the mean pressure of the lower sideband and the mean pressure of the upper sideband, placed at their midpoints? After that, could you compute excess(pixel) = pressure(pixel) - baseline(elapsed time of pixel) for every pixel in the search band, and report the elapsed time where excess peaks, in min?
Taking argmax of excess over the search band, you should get 1385 min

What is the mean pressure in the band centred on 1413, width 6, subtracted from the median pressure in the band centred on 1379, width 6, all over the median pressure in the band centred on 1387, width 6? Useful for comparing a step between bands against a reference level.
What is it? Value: -0.50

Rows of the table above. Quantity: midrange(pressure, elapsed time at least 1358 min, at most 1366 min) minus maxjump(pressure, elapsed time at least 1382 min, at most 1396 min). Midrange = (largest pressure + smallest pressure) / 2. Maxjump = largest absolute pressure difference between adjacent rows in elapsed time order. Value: 6.3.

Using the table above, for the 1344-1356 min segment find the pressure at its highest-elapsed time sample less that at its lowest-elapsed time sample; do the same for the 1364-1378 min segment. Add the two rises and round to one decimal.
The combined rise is -2.1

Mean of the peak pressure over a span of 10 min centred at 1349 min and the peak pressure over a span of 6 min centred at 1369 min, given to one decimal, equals 6.6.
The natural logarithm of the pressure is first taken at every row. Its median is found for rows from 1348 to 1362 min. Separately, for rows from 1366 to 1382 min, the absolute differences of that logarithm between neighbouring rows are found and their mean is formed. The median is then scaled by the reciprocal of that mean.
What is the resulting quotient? 22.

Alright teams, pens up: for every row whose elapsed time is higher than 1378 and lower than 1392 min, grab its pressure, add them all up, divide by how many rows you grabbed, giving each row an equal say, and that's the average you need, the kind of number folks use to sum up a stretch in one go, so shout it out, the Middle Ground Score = 5.8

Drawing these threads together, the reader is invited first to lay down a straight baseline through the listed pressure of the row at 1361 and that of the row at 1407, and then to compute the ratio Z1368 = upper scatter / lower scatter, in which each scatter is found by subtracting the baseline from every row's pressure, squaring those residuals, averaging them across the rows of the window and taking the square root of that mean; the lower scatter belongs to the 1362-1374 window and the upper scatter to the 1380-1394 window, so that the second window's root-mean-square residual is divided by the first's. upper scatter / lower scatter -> 0.77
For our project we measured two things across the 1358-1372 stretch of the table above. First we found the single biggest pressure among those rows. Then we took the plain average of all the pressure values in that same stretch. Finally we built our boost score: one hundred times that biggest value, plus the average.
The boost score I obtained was 699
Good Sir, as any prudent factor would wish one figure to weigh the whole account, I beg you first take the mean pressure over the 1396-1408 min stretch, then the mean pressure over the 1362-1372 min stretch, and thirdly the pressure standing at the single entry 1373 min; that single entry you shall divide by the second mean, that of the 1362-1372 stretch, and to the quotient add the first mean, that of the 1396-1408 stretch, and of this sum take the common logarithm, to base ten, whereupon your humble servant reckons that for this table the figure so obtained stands 0.848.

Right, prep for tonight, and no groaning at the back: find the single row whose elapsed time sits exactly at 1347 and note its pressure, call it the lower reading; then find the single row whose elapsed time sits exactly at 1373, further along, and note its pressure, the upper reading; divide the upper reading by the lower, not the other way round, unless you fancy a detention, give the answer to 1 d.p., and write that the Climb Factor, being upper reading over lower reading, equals 0.6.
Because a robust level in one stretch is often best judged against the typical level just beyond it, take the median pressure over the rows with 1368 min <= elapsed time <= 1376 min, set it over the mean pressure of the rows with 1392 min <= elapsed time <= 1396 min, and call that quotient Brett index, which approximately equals 0.76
